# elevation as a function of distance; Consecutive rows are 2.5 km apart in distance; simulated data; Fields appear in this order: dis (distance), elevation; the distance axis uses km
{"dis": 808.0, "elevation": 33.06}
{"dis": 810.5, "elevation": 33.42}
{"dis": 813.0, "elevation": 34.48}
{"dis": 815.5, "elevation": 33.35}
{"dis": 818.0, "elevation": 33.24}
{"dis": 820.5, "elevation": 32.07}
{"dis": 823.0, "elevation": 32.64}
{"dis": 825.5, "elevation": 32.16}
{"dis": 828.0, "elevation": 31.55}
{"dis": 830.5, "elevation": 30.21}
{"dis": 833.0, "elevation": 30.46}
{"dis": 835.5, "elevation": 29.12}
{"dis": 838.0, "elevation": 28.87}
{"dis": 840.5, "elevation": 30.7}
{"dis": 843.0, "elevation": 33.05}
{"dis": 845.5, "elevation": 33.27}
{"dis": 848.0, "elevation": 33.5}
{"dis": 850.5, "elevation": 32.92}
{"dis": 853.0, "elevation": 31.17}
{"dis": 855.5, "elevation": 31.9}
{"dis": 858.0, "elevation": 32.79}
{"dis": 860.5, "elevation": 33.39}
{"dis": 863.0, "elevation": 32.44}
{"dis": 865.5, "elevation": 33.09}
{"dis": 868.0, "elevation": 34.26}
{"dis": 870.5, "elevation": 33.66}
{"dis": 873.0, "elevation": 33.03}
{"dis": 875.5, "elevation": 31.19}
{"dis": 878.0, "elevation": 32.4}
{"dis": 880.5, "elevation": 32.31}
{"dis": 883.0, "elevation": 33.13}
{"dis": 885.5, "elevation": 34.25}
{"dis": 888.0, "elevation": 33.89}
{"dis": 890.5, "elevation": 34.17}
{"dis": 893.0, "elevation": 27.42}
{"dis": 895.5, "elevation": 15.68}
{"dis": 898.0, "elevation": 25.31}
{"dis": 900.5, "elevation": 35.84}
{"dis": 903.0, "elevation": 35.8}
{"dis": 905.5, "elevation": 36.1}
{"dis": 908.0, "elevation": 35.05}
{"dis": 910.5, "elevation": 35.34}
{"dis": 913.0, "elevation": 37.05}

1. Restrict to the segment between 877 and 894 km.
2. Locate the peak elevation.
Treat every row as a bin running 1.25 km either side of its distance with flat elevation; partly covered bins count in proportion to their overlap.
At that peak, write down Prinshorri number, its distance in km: 885.5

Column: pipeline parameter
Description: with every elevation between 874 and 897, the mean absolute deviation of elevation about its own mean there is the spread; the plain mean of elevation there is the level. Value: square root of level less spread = 5.15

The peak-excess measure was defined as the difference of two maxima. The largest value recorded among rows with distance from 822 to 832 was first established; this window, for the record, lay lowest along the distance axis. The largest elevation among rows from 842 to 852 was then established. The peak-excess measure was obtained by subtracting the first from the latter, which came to 1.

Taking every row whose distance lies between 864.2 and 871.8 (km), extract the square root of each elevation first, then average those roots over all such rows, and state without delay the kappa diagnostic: 5.80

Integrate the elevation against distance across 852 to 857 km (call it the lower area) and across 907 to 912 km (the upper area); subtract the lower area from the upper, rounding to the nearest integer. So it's 18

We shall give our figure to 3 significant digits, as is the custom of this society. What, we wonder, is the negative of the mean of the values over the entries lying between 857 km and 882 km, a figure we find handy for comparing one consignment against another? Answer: -32.9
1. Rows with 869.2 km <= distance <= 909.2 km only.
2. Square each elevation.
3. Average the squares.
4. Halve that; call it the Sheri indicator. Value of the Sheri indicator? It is 519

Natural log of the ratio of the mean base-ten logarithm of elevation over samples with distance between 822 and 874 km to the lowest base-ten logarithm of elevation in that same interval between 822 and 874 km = 0.031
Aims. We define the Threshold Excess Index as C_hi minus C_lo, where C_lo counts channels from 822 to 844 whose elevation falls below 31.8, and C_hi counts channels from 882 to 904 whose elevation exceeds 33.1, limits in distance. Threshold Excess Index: 0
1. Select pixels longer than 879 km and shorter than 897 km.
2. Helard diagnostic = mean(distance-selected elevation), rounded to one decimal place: 30.1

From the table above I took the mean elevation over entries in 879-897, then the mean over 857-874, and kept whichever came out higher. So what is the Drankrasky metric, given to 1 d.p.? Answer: 33.2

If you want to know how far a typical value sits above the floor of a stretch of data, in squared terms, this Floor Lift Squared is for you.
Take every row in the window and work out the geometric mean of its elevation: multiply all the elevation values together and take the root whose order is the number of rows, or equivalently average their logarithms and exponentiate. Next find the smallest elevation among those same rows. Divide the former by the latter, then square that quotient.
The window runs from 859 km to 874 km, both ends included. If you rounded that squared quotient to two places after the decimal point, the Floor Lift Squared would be 1.05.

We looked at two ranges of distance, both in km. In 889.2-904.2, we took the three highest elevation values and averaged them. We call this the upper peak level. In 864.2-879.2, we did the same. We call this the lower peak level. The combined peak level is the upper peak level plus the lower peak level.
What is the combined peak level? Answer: 68.9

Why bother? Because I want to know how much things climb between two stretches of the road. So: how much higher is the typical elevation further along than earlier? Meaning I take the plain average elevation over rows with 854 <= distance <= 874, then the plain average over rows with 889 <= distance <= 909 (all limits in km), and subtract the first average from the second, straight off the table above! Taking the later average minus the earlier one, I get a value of -2.4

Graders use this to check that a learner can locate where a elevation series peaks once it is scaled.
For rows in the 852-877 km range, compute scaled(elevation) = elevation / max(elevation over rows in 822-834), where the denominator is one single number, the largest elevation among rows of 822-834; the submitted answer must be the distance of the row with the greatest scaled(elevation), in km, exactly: 868.0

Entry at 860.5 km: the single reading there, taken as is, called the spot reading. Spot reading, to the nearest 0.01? 33.39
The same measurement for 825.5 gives 32.16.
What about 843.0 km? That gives 33.05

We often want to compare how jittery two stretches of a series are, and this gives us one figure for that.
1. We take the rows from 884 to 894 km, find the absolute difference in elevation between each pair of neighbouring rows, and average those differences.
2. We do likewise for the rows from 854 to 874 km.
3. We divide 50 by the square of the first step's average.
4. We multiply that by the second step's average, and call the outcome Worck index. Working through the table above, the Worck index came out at 6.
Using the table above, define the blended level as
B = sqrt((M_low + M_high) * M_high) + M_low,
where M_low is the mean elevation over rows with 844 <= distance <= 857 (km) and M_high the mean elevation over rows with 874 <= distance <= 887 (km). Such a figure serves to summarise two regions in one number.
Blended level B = 78.7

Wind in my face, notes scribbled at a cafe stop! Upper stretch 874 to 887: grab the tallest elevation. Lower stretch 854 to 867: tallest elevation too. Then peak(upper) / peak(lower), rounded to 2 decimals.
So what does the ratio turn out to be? 1.03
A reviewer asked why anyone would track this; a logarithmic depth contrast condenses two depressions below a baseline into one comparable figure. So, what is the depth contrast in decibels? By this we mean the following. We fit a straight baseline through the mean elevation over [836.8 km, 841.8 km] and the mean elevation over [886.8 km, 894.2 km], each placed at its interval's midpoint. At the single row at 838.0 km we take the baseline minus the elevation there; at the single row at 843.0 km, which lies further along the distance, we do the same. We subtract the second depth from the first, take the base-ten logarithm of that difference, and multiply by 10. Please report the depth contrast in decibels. 6.0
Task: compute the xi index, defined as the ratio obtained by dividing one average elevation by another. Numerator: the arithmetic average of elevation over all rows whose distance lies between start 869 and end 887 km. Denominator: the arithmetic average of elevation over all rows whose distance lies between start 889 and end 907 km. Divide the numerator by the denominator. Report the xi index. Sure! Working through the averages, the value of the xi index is 1.09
